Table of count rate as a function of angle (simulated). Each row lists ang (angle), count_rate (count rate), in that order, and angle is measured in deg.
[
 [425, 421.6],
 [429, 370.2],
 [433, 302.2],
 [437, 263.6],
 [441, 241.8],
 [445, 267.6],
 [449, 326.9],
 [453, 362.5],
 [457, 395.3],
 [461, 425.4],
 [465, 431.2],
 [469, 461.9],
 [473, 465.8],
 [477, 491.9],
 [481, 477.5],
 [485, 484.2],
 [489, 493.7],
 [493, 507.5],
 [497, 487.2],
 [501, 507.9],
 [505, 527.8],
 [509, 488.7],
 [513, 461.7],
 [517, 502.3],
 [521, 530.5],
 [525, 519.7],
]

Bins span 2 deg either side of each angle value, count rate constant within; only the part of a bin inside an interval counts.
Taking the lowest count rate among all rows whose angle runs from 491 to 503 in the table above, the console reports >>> 487.2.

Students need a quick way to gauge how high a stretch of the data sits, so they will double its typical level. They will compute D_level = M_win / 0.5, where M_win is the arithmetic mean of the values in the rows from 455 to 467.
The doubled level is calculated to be 835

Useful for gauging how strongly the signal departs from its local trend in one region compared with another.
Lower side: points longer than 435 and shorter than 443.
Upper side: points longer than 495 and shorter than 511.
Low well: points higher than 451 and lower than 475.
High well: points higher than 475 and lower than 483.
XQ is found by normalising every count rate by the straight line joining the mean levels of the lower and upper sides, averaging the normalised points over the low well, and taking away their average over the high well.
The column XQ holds 0.036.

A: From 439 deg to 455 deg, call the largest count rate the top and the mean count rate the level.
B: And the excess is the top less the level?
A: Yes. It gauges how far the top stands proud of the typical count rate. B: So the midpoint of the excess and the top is 213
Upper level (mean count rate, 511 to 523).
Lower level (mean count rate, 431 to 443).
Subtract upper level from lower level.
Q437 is -229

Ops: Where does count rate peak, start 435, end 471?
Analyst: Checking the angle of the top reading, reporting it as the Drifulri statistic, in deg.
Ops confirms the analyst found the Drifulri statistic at 469 deg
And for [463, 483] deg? 477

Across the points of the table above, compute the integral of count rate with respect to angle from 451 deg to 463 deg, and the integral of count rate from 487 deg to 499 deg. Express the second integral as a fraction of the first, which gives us 1.3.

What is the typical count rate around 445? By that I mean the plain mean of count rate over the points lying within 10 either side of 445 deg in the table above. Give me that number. 292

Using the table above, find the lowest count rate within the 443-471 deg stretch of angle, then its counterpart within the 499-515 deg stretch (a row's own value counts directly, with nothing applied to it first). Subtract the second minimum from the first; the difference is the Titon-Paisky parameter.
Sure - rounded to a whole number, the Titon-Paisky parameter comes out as -194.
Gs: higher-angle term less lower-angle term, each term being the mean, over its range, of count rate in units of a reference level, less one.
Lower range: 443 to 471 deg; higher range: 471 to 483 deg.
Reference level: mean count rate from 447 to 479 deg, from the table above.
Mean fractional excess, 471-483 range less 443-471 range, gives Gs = 0.23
